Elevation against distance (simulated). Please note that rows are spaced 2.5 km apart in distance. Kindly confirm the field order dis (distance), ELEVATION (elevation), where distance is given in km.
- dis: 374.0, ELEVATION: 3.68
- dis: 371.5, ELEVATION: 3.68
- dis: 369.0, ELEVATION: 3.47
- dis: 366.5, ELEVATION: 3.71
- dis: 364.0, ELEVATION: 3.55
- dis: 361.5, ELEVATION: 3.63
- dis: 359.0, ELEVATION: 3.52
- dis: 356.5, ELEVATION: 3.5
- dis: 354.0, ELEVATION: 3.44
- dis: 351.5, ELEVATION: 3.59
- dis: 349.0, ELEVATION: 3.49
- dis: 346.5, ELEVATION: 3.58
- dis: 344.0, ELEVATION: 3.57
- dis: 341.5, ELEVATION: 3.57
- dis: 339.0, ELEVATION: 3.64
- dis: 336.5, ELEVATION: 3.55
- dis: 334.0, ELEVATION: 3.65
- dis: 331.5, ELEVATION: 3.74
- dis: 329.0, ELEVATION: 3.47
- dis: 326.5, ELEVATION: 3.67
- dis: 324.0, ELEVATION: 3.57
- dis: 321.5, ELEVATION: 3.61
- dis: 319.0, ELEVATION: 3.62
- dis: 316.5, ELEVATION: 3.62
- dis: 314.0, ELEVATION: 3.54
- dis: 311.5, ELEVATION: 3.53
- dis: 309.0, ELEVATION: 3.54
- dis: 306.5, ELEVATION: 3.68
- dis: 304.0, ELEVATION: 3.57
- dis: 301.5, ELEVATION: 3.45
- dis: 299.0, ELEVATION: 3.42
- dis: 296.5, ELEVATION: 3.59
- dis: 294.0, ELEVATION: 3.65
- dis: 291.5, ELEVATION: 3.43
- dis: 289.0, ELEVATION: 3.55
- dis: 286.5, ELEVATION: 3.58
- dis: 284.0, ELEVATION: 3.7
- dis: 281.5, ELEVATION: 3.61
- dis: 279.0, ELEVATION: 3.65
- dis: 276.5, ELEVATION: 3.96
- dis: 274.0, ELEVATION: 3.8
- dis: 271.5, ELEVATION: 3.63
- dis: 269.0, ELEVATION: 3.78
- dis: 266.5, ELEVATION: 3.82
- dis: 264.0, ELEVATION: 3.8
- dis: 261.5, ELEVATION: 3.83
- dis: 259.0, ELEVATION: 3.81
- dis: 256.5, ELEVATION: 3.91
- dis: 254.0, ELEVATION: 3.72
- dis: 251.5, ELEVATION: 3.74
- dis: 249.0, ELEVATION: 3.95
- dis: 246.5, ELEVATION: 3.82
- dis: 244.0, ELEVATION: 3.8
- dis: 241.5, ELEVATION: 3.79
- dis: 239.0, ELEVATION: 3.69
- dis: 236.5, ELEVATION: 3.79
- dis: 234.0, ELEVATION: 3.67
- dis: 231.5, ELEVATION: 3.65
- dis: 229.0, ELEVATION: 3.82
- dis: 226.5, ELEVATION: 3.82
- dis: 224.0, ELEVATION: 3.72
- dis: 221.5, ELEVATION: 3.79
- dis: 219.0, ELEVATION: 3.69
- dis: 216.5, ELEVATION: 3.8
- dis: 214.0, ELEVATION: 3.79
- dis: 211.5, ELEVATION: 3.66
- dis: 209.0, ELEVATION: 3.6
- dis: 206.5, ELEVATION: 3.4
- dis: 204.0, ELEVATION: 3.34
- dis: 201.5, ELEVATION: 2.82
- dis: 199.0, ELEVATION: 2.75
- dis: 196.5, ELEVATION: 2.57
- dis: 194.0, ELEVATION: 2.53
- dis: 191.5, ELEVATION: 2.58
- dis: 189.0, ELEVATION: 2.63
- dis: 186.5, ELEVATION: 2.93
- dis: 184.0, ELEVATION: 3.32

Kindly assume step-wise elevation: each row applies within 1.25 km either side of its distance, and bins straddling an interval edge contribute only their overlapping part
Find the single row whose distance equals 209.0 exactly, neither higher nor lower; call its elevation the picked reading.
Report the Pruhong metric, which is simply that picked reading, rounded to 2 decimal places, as 3.60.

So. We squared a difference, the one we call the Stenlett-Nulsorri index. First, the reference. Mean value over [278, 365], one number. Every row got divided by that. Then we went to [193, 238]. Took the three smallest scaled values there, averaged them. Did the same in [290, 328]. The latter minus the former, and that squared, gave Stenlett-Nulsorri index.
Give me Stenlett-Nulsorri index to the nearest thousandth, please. 0.052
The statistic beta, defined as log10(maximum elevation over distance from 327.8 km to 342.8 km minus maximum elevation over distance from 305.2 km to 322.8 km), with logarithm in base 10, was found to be -1.22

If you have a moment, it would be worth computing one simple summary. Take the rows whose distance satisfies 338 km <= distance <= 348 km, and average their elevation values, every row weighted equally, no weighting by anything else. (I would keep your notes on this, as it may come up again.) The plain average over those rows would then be 3.59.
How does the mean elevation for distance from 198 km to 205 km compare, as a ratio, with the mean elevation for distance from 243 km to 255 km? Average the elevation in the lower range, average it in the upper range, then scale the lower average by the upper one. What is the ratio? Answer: 0.78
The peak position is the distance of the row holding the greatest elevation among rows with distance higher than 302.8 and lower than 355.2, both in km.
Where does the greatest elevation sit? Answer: 331.5 km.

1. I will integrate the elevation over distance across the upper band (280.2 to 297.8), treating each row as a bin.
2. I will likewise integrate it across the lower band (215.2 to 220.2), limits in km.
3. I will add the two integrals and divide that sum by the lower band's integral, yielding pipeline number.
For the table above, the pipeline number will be 4.4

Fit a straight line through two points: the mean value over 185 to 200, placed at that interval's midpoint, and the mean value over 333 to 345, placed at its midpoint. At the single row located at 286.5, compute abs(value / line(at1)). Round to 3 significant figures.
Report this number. 1.10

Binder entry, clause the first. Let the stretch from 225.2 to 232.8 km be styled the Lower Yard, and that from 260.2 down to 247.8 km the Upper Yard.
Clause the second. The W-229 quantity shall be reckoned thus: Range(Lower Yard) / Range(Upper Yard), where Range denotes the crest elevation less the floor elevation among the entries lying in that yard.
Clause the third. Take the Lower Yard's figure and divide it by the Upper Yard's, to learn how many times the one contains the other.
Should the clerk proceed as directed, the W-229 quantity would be 0.7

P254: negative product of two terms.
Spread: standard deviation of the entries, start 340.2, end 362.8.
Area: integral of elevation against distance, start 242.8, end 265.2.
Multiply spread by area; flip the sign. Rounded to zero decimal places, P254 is -5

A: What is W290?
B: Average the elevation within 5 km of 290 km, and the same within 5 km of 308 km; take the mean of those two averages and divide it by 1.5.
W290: 2.38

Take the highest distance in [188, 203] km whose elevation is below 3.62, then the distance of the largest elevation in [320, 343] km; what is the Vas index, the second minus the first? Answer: 130.0 km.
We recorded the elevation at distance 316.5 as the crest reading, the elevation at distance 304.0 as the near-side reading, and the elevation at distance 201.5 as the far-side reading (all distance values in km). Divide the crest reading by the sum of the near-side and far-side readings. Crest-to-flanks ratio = 0.567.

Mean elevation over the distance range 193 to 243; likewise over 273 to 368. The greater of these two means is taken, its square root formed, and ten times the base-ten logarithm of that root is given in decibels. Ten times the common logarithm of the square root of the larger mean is 2.78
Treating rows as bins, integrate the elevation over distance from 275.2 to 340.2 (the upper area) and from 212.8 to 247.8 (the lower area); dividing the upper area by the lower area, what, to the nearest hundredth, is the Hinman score 1.78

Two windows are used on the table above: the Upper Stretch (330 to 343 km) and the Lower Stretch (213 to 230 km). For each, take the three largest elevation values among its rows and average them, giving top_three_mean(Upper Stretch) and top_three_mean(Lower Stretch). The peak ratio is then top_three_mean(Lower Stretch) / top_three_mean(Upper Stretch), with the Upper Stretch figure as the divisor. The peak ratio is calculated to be 1.04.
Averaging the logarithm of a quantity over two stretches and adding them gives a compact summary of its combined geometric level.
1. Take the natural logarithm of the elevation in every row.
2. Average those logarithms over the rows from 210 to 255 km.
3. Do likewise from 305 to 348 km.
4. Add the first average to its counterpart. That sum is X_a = 2.60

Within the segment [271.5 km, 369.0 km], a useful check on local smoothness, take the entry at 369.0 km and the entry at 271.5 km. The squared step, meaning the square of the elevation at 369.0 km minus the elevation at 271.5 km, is 0.026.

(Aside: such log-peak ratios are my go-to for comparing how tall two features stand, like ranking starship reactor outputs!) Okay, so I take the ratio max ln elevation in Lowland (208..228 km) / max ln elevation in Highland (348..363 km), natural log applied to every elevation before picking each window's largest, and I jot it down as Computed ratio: 1.04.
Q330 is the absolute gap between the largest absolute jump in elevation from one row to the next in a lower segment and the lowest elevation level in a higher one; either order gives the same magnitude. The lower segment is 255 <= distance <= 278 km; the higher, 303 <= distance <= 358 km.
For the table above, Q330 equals 3.27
